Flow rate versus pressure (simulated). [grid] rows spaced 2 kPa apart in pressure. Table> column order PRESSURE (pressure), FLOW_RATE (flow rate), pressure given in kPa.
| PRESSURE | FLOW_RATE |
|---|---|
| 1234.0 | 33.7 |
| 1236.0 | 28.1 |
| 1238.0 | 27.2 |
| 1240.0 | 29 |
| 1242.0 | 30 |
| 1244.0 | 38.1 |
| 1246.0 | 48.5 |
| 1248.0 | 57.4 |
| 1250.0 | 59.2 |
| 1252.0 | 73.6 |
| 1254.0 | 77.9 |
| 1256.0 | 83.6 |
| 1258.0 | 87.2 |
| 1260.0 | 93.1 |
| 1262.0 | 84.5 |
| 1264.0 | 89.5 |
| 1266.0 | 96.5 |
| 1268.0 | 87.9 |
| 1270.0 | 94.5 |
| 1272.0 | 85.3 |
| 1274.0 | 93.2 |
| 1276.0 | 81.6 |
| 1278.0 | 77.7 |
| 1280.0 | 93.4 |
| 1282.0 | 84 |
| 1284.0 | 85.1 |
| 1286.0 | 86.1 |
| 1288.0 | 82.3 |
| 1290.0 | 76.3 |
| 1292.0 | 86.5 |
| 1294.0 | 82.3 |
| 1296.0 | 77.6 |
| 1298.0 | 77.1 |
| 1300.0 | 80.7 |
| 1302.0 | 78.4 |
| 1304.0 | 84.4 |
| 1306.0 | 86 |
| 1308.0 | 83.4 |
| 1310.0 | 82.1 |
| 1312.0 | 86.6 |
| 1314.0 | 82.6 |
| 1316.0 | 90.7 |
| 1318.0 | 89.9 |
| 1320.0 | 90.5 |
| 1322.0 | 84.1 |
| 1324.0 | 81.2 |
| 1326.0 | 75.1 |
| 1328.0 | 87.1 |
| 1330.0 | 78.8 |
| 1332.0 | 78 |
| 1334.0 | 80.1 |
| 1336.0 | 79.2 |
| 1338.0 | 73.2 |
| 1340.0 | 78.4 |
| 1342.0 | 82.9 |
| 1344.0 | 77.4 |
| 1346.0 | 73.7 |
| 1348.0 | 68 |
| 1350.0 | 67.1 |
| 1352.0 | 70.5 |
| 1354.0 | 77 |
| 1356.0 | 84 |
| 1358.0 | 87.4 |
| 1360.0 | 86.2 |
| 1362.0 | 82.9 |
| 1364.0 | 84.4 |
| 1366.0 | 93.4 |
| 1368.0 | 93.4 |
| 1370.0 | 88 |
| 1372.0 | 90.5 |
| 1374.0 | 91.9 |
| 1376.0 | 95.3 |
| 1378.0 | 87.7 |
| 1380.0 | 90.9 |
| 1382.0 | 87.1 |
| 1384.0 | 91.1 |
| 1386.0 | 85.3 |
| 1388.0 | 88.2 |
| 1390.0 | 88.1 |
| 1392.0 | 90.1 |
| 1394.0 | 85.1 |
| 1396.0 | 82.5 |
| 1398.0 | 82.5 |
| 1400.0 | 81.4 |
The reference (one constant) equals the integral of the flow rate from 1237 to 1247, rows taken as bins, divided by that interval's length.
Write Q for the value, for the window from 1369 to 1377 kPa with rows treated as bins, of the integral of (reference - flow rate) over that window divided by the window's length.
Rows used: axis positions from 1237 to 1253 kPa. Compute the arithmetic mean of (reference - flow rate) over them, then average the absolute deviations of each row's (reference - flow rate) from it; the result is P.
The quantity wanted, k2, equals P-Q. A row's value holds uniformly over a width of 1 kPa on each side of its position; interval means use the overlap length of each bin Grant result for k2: 71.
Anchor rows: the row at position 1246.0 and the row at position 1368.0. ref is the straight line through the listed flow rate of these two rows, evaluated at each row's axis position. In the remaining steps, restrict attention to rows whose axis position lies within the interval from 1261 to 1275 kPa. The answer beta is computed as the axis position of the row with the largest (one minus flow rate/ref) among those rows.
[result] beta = 1272.0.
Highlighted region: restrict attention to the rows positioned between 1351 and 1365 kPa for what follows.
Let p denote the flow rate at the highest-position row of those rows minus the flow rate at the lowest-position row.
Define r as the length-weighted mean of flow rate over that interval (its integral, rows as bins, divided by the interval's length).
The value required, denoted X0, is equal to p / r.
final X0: 0.17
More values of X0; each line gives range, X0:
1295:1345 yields 0.00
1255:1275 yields 0.11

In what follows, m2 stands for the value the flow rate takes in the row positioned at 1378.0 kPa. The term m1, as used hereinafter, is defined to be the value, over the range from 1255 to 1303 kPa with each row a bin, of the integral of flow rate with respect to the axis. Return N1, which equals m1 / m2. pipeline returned 47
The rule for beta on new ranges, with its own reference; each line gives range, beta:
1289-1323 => 1322.0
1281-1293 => 1290.0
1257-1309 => 1302.0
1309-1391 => 1350.0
